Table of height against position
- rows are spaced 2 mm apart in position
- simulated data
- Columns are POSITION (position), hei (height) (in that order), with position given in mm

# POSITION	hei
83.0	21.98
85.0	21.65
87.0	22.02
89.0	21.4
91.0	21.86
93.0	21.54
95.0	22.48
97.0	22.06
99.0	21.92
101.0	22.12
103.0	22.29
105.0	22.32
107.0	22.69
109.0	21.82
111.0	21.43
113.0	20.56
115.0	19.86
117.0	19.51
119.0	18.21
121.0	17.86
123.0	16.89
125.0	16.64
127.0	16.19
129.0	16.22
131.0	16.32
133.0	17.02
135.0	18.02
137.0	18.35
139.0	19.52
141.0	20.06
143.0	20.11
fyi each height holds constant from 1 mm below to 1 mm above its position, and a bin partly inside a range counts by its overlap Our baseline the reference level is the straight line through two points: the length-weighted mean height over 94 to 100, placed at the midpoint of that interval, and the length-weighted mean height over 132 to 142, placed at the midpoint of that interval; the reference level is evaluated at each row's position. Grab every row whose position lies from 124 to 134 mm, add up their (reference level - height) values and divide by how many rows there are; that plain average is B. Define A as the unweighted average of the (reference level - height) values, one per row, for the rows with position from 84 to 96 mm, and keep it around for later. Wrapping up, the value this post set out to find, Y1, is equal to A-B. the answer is -2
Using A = 1.0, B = 2.8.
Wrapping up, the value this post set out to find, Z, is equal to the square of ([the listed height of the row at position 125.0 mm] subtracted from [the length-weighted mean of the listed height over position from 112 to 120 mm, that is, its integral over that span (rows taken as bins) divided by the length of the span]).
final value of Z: 8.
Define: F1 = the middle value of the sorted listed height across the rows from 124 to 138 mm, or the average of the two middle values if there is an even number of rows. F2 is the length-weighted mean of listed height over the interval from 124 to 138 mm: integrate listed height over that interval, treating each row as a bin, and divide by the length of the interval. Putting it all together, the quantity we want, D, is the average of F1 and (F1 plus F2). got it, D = 25.1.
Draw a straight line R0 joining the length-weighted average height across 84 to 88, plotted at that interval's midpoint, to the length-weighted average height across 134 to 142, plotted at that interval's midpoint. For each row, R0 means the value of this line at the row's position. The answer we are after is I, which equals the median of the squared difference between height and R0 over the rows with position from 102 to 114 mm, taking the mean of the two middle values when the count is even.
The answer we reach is 1.7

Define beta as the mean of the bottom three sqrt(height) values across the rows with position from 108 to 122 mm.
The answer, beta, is 4.3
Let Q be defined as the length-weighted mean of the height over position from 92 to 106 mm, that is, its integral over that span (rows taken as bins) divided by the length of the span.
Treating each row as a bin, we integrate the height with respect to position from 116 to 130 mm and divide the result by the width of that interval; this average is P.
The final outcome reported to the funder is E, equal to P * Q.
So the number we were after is 384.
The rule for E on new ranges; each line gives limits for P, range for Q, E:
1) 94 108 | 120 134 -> 373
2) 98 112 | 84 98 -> 483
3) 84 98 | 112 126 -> 404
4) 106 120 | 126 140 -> 358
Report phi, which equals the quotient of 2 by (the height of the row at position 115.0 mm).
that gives 0.101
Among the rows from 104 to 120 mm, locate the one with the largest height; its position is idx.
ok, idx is 107.0 mm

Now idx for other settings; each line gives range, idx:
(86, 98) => 95.0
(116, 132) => 117.0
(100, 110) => 107.0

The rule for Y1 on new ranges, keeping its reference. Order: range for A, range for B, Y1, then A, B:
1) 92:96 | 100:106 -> 1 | 0.4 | -0.6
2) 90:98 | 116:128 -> -2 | 0.4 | 2.4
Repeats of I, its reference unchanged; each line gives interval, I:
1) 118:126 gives 6.4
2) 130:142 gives 1.4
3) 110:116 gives 0.1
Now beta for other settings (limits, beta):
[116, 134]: 4.0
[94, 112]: 4.7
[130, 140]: 4.1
